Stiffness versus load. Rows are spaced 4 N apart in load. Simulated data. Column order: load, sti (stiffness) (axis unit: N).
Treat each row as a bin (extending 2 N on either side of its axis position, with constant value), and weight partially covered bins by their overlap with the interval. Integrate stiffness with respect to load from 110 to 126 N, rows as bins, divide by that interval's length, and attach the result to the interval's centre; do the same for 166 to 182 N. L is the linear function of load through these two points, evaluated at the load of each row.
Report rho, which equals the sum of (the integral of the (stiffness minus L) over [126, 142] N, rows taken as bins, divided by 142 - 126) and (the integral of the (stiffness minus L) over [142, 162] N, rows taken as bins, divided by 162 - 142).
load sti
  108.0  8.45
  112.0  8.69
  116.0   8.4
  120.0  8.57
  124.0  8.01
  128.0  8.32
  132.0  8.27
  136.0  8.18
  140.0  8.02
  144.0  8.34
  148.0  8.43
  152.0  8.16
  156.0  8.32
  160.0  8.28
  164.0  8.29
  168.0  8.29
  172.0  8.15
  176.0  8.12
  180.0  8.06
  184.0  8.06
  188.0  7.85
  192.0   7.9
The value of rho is -0.10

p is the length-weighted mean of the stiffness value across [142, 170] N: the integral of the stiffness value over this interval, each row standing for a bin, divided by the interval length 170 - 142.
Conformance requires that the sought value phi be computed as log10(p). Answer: 0.919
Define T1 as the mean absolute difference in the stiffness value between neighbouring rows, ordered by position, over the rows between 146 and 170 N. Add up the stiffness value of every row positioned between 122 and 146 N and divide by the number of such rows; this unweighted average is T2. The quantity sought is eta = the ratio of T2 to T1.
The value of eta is 85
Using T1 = 0.10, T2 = 8.19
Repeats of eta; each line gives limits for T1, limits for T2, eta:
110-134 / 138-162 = 30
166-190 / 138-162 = 94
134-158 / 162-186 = 41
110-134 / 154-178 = 30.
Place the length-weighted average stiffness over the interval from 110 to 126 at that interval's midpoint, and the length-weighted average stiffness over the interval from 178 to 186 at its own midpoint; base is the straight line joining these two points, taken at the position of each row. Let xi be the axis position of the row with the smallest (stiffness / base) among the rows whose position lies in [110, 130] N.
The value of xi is 124.0 N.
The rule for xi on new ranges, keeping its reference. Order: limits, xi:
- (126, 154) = 140.0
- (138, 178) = 140.0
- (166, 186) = 180.0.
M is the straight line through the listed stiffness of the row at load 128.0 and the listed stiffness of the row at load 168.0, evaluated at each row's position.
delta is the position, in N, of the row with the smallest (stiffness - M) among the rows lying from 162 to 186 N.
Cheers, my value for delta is 180.0 N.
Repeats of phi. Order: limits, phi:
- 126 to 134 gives 0.919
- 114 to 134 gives 0.920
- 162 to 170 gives 0.919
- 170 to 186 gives 0.908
